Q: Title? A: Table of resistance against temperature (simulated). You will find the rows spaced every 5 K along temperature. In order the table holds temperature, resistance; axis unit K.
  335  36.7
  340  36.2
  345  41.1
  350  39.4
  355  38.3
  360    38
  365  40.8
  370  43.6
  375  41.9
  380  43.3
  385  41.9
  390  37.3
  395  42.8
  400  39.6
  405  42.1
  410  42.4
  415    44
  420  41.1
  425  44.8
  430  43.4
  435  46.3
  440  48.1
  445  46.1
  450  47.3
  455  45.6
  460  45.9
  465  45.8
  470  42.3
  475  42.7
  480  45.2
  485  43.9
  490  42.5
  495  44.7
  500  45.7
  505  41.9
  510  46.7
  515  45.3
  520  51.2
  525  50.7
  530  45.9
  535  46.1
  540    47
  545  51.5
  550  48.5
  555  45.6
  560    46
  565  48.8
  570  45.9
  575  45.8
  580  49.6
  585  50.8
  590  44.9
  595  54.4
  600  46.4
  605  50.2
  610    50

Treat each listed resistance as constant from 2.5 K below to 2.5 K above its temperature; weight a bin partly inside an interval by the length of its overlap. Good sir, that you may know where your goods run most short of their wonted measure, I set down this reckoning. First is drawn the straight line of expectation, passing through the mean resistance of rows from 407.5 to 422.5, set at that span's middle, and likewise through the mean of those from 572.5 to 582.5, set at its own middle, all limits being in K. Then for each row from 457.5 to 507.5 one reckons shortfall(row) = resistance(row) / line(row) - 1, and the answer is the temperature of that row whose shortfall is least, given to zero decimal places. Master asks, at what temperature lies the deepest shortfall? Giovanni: 505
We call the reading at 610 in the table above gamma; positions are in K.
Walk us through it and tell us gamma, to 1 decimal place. 50.0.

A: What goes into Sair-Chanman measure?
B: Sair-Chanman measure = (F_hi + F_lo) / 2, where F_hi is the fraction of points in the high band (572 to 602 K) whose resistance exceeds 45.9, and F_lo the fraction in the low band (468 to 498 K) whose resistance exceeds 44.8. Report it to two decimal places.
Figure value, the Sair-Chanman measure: 0.42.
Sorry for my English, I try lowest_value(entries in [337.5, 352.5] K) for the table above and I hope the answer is 36.2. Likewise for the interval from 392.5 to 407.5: 39.6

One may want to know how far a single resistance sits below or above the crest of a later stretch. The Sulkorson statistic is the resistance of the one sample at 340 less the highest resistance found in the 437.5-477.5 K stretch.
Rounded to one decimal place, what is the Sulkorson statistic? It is -11.9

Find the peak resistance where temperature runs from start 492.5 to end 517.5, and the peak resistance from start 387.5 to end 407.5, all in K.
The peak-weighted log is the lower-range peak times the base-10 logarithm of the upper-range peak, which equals 71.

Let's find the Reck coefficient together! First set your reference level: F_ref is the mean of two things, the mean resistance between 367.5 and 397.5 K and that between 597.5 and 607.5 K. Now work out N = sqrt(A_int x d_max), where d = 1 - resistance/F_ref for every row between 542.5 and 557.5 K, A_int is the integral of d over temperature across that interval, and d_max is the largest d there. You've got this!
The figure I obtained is 0.12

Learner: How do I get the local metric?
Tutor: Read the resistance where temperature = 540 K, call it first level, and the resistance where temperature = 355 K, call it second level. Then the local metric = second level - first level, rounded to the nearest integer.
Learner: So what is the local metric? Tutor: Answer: -9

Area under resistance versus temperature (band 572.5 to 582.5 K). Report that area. 477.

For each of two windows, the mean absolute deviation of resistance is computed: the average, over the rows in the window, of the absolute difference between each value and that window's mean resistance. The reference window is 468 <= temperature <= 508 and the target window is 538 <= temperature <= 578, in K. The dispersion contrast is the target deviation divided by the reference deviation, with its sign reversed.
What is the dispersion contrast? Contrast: -1.31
